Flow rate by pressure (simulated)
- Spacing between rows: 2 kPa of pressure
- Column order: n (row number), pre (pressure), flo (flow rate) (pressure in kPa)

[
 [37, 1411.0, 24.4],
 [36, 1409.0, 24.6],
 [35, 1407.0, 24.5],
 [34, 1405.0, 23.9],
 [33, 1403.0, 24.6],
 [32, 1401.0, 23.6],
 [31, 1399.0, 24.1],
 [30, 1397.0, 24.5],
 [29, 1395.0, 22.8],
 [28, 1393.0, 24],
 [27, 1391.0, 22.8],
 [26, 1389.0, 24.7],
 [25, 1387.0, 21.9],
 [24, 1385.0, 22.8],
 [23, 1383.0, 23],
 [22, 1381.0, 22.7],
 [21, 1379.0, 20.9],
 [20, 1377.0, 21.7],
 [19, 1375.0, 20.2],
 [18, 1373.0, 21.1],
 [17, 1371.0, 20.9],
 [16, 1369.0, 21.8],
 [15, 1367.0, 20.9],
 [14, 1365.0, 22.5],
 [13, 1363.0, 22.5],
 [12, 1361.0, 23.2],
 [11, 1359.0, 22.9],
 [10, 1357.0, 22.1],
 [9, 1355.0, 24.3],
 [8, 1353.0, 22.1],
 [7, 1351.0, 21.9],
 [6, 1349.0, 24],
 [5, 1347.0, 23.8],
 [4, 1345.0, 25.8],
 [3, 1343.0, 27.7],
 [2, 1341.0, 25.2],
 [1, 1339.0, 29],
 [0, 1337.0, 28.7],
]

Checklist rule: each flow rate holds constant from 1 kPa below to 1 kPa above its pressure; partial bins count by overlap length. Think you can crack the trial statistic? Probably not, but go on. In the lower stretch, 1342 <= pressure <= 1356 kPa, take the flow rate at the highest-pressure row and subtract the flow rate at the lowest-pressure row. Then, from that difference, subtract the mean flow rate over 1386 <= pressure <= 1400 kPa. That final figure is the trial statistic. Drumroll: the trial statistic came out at -26.9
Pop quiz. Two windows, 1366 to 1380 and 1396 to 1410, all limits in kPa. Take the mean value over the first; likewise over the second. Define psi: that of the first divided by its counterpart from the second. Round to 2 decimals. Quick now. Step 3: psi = 0.87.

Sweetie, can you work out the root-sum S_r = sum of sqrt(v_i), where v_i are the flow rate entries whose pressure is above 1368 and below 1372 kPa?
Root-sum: 9.24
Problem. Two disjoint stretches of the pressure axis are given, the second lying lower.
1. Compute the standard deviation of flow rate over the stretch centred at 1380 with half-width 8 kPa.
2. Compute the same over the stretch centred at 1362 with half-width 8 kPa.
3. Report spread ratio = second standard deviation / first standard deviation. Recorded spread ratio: 1.0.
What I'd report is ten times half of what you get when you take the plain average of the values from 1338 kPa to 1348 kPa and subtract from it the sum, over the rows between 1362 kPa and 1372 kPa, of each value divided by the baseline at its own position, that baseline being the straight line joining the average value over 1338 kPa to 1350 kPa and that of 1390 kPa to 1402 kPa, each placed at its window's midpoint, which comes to 110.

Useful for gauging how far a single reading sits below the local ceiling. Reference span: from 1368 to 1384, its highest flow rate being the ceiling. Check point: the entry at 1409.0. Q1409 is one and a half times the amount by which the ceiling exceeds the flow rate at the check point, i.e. -2.4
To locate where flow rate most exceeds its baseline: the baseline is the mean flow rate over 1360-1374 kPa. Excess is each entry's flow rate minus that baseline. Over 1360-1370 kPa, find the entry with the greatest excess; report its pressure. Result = 1361.0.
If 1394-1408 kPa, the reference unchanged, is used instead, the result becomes 1403.0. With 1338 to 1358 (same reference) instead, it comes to 1339.0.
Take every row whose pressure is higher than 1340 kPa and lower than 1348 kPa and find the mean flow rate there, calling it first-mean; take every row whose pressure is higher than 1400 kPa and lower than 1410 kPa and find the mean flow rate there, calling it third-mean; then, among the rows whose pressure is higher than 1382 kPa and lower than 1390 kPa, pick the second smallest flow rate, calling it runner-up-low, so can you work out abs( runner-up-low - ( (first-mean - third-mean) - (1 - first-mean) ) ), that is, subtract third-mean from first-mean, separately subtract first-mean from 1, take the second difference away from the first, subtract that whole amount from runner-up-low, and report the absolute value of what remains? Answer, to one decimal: 3.2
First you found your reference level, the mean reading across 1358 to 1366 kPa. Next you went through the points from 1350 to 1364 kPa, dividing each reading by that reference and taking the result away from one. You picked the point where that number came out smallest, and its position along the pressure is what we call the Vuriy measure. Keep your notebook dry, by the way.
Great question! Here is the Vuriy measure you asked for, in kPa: 1355.0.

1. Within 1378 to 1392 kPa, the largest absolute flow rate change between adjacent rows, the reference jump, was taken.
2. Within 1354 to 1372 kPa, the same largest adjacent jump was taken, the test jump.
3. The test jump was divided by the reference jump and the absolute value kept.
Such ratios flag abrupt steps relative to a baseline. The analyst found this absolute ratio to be 0.8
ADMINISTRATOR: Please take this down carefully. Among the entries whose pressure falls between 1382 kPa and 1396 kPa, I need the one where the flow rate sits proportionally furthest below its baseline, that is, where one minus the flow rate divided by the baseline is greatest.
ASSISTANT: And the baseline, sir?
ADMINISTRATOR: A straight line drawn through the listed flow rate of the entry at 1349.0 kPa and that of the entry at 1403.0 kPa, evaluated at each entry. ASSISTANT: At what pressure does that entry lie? 1387.0 kPa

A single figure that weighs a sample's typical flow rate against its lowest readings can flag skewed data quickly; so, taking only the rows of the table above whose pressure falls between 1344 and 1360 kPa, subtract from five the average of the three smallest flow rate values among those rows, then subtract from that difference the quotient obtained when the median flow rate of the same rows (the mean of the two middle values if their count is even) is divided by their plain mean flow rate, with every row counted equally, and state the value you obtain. -18.0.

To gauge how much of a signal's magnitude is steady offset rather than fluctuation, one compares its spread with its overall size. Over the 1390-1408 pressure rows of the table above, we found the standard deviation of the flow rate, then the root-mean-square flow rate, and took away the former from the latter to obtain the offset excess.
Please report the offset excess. 23.2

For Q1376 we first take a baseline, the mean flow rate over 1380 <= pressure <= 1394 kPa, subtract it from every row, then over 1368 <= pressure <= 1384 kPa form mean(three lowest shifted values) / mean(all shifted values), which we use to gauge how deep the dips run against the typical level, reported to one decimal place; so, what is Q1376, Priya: 1.5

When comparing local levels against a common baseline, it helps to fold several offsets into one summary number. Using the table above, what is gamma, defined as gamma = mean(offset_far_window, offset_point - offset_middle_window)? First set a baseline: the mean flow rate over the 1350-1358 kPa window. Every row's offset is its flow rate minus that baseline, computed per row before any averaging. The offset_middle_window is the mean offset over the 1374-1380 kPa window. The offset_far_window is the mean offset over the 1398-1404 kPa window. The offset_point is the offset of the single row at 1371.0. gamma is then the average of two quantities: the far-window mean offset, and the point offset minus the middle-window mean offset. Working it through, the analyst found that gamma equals 0.7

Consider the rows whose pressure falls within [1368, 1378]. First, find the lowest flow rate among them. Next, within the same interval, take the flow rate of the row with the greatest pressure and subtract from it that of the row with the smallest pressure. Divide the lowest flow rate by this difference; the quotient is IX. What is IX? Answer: -202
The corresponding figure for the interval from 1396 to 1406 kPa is -39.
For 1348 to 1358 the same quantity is -12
